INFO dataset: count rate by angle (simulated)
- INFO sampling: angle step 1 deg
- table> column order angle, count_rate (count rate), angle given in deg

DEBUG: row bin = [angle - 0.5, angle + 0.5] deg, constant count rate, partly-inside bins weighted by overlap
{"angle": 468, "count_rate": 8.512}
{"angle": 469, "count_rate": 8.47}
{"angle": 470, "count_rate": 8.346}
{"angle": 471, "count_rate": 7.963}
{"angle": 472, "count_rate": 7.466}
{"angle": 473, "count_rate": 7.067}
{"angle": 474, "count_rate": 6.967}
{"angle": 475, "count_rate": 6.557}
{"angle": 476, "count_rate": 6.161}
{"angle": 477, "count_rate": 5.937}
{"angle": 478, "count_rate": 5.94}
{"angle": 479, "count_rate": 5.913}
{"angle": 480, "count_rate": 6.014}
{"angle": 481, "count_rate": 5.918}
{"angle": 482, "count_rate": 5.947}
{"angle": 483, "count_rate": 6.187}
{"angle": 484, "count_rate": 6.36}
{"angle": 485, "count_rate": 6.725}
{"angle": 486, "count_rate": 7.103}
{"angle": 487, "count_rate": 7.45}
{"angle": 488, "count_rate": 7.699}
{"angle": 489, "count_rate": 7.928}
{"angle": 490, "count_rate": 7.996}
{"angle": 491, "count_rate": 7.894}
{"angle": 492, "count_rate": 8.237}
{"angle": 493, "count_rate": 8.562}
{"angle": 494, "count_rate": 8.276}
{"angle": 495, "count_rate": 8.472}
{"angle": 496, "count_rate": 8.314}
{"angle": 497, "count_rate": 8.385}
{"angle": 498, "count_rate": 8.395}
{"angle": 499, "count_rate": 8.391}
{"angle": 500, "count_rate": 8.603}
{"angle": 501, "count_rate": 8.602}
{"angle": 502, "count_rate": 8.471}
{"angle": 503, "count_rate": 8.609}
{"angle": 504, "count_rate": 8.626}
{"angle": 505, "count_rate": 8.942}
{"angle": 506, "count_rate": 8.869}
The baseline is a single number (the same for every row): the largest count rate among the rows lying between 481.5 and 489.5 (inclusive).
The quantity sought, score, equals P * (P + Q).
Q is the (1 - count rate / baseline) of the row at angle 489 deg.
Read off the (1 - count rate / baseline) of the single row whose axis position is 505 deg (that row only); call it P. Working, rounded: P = -0.13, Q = 0.00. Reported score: 0.016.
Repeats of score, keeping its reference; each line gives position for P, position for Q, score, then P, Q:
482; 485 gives 0.100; 0.25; 0.15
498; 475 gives -0.007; -0.06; 0.17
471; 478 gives -0.001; 0.00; 0.25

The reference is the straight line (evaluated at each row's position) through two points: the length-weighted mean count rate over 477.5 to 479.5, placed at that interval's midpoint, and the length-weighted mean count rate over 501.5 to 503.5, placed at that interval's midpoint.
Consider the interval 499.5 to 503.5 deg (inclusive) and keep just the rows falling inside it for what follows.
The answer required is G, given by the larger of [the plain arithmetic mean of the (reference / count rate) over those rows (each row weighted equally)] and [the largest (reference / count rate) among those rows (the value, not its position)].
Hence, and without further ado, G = 1.00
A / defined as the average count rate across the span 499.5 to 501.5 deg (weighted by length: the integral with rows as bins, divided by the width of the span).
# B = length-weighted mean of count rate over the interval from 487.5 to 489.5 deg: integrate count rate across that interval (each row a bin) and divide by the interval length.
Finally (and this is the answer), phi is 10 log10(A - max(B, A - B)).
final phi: -1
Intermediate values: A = 8.60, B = 7.8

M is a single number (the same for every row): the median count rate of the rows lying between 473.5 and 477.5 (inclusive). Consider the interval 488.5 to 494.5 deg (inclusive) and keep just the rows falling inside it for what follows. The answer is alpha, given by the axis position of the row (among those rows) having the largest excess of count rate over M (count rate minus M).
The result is 493 deg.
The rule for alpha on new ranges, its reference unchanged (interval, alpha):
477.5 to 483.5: 483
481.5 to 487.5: 487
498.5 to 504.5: 504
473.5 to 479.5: 474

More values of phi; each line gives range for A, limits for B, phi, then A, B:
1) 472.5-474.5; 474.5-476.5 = -2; 7.02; 6.4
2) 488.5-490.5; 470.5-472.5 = -6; 7.96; 7.7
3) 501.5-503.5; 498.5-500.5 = -14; 8.54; 8.5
